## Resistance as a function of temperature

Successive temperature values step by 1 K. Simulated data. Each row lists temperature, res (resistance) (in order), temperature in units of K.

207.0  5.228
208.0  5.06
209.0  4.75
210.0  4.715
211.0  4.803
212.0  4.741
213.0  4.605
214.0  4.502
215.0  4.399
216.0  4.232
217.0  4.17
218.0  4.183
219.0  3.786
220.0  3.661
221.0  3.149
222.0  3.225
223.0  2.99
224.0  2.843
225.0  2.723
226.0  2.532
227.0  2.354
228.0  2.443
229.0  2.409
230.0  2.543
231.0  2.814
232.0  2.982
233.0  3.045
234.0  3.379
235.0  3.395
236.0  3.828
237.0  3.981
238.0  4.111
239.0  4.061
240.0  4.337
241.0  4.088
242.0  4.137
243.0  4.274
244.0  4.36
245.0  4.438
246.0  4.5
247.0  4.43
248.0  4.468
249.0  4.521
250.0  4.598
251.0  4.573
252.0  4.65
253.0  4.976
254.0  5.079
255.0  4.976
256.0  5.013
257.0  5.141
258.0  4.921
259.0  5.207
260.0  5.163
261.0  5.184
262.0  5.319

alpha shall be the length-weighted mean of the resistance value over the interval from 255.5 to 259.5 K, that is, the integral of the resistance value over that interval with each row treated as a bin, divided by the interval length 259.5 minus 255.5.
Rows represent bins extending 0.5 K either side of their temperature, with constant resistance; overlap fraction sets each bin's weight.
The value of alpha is 5.07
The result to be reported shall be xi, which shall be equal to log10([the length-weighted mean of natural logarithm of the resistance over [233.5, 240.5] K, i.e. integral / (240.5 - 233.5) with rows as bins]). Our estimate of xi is 0.130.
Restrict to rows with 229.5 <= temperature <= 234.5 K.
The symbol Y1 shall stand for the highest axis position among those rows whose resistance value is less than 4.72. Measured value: 234.0 K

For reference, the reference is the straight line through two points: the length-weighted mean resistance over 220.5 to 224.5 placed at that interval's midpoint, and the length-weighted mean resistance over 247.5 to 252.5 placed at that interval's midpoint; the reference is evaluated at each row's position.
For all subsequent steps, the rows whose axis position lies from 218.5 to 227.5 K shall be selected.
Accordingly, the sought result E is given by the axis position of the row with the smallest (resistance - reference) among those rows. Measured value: 227.0 K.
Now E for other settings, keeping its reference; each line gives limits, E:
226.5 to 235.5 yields 229.0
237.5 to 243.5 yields 242.0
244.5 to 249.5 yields 249.0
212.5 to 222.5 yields 221.0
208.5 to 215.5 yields 215.0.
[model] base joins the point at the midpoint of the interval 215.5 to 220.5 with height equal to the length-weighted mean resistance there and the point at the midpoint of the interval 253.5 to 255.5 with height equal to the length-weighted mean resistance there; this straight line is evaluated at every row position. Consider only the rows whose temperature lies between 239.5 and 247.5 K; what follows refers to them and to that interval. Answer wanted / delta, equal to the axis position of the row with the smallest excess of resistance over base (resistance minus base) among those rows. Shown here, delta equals 241.0 K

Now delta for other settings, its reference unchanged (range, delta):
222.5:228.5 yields 227.0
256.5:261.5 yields 258.0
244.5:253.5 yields 247.0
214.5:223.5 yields 223.0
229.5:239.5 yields 230.0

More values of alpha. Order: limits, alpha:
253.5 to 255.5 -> 5.03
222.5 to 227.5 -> 2.69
